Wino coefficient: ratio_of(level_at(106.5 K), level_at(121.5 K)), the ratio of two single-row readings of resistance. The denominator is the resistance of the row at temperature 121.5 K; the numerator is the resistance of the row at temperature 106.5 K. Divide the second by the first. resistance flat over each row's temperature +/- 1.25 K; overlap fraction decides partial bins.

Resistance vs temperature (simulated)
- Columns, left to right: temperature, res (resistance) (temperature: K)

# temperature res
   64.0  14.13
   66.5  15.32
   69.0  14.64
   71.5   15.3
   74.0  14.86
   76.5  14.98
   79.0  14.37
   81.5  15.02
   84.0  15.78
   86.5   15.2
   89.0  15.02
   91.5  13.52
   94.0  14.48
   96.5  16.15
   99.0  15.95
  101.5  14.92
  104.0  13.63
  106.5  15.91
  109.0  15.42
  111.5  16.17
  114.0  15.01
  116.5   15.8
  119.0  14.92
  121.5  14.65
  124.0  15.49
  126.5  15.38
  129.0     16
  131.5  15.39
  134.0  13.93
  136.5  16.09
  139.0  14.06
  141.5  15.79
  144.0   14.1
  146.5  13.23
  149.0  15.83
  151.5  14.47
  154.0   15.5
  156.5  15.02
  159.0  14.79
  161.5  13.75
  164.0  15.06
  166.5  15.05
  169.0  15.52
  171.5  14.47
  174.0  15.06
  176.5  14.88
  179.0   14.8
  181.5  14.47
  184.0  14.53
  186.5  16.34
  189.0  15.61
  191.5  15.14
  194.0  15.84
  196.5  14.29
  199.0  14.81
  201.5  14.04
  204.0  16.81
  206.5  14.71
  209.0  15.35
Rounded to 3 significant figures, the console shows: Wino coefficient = 1.09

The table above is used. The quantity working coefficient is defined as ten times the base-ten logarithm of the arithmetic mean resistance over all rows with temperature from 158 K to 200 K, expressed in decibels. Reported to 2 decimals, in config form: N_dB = 11.75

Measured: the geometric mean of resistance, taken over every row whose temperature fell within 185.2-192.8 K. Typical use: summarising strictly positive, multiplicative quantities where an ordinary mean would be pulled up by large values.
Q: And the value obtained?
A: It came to 15.7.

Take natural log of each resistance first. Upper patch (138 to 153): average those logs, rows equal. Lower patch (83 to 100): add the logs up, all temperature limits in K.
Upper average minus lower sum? -16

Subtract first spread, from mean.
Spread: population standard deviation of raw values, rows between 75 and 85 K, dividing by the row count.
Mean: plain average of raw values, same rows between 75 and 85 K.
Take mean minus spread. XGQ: 14.5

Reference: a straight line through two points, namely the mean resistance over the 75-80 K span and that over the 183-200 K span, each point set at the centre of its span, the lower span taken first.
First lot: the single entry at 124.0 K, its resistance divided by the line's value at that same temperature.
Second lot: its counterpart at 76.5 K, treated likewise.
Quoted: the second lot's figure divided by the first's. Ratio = 0.98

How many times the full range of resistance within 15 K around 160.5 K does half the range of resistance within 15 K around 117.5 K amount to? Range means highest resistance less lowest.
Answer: 0.43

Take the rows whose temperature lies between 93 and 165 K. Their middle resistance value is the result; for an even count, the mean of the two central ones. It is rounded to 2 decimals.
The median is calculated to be 15.06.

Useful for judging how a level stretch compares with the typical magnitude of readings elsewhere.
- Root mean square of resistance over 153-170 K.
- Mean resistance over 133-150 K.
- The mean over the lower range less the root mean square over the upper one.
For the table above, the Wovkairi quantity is -0.25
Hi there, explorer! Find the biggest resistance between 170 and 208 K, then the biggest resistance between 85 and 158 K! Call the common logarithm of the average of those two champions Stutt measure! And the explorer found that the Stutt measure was 1.22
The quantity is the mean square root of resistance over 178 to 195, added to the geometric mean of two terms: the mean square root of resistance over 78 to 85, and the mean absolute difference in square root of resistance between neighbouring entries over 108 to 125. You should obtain 4.53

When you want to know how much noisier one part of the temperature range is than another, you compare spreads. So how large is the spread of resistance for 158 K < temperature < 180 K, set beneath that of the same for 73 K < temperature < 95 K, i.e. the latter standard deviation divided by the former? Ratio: 1.28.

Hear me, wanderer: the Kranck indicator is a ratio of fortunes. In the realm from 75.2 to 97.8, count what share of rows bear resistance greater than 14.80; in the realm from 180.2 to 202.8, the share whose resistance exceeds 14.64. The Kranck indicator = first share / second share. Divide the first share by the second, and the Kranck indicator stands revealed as 1.20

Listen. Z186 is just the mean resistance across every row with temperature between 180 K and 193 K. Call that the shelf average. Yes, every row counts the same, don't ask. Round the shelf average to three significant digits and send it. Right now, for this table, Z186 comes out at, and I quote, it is 15.2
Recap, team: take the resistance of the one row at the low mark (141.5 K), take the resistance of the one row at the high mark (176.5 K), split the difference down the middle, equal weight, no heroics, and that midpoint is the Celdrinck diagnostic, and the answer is 15.3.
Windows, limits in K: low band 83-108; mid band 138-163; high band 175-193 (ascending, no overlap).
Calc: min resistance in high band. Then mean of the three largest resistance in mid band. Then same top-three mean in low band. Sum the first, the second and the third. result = 46.2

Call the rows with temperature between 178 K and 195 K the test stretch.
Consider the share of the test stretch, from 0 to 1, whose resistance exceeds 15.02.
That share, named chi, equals 0.57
